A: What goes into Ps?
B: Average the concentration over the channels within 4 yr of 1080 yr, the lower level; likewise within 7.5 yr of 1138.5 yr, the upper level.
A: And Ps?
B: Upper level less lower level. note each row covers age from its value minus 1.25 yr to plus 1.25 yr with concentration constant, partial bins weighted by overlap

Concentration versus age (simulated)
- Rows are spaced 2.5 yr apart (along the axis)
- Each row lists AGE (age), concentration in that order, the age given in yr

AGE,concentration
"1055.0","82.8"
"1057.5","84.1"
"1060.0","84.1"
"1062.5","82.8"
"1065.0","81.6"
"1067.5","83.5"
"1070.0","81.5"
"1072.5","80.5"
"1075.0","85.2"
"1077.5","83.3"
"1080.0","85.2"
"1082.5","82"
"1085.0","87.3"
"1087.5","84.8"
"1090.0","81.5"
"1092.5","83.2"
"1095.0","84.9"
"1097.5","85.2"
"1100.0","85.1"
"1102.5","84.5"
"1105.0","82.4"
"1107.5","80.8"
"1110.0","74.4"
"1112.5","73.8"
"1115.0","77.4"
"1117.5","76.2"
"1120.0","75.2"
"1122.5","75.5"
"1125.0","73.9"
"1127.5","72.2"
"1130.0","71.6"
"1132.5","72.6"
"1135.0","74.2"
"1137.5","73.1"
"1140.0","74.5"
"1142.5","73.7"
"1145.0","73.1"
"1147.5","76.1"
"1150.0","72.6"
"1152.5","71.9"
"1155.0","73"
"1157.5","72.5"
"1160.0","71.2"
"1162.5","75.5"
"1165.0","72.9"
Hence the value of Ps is -10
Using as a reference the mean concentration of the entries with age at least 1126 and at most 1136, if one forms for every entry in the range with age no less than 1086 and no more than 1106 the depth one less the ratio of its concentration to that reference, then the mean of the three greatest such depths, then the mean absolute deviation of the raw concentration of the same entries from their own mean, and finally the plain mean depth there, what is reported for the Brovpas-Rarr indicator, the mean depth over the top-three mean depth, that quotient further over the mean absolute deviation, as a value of 1.0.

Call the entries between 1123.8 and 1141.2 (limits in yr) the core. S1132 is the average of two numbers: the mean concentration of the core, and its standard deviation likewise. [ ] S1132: 37.1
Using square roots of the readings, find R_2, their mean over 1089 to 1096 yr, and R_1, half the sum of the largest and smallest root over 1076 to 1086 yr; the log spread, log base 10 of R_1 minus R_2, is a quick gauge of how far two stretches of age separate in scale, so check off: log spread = -1.11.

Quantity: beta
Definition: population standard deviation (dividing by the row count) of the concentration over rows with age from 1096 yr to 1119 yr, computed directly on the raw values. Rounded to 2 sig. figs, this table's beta 4.4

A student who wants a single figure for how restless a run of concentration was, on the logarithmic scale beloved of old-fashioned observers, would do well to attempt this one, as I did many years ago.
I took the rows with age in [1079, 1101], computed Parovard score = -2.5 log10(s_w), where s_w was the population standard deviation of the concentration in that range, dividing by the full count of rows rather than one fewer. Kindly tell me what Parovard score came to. -0.58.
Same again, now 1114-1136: -0.66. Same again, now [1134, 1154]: -0.21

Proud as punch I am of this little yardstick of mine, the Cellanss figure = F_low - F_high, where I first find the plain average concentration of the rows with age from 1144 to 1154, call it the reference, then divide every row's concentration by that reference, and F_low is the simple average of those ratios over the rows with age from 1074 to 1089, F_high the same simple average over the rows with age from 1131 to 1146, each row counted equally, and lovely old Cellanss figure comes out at 0.15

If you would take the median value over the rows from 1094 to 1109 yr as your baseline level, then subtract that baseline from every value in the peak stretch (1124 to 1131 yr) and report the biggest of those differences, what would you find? -11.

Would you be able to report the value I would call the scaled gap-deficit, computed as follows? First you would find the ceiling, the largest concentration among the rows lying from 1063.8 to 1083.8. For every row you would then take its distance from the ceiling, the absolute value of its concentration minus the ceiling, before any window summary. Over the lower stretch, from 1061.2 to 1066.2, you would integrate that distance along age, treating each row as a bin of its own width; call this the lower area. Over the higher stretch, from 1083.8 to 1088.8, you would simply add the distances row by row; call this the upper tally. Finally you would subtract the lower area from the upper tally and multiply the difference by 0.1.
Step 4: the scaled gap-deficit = -1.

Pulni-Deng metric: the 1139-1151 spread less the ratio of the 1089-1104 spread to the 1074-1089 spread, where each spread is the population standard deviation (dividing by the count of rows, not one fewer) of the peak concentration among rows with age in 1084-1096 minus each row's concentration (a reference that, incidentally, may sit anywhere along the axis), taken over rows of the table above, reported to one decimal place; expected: 0.4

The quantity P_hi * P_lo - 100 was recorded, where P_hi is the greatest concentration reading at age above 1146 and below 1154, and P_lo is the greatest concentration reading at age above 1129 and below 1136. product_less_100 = 5547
